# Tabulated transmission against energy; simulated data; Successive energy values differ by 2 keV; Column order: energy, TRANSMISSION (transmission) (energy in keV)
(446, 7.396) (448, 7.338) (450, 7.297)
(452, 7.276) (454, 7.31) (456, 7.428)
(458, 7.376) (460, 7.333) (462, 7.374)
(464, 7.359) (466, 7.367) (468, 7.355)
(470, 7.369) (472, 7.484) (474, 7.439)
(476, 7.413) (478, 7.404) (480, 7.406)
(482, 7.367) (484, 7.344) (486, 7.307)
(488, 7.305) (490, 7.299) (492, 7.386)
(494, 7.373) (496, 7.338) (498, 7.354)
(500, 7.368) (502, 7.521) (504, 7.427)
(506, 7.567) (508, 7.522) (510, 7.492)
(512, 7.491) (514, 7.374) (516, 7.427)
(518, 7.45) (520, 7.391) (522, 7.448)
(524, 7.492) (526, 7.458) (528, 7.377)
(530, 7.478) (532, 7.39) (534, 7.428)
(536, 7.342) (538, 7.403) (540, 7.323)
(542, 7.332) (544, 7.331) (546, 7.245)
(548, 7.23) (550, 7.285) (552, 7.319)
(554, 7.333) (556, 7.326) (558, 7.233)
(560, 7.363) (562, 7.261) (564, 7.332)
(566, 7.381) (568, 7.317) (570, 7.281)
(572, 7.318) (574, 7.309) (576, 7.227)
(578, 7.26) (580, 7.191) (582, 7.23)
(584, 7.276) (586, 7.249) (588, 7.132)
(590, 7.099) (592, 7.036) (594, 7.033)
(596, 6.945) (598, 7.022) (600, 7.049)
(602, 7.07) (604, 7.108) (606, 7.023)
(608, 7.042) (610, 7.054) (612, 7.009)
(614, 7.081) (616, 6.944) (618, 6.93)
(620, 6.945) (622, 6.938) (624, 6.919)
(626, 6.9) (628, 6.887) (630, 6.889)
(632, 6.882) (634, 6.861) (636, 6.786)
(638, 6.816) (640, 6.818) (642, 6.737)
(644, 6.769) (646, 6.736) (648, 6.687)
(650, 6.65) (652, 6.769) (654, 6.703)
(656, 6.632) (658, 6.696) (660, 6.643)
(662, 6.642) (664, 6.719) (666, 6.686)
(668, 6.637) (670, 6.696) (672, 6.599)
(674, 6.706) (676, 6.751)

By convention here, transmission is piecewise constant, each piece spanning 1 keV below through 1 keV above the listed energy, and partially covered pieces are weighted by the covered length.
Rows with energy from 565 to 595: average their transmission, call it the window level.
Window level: 7.22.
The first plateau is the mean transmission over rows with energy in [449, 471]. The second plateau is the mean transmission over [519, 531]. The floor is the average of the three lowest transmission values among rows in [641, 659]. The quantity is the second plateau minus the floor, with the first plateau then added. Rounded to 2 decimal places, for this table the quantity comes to 8.13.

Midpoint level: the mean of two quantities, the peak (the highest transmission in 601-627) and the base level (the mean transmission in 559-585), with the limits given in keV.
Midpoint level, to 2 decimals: 7.20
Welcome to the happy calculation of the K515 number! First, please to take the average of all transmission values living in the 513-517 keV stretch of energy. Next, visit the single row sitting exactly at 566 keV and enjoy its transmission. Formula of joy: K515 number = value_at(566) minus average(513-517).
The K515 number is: -0.02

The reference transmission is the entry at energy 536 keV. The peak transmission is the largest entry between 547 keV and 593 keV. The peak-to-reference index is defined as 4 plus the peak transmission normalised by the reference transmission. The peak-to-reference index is 5.01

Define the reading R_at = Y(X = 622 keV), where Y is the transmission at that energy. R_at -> 6.938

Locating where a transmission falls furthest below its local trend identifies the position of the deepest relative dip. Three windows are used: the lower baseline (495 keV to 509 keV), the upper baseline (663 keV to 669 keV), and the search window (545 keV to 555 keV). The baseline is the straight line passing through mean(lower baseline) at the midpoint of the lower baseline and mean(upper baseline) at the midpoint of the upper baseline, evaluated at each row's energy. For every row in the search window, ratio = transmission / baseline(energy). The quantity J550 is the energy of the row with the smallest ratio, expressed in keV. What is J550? 548 keV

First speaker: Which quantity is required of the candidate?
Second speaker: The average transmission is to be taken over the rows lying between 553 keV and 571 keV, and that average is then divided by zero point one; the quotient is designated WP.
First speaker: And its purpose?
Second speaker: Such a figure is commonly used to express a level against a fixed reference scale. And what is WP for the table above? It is 73.1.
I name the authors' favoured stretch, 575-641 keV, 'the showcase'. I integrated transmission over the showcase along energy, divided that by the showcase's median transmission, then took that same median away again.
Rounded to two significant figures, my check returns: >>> 59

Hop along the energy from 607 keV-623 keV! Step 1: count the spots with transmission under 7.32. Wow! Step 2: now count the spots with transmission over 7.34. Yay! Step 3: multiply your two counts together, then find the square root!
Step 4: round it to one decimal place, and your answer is 0.0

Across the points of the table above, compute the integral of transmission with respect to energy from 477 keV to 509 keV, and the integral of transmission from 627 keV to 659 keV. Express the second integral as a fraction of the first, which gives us 0.916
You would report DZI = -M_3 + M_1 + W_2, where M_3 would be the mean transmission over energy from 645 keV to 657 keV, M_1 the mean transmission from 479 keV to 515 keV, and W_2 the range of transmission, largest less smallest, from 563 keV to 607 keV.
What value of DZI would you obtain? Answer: 1.1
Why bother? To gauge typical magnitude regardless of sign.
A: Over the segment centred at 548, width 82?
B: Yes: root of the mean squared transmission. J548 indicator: 7.34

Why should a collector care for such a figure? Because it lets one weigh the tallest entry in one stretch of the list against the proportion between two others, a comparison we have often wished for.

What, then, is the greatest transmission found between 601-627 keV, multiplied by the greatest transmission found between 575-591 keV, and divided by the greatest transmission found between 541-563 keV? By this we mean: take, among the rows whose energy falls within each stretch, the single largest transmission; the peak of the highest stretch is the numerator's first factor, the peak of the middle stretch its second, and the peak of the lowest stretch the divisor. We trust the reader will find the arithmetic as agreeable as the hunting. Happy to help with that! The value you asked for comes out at 7.02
